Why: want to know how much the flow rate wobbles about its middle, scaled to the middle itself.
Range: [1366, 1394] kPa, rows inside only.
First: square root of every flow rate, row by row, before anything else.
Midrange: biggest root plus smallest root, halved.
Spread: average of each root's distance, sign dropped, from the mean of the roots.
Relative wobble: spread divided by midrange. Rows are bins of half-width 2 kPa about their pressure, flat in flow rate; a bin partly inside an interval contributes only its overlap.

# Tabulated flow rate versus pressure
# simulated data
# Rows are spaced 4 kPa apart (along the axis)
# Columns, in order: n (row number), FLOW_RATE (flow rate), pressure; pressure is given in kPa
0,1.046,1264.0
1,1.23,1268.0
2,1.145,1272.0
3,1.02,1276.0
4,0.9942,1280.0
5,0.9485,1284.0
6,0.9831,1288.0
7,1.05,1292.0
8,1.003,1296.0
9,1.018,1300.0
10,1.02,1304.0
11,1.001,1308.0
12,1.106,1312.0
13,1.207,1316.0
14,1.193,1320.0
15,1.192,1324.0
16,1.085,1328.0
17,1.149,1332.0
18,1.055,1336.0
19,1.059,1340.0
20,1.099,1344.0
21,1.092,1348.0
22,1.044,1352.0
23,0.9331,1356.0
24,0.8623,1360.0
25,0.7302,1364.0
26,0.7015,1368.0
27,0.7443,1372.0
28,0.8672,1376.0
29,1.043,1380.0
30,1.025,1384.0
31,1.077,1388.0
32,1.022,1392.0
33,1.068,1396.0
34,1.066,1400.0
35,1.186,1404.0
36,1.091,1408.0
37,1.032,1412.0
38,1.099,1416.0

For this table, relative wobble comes 0.07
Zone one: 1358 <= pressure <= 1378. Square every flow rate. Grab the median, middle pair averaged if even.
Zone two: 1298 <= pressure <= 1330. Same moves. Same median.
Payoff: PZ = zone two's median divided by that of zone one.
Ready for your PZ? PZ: 2.17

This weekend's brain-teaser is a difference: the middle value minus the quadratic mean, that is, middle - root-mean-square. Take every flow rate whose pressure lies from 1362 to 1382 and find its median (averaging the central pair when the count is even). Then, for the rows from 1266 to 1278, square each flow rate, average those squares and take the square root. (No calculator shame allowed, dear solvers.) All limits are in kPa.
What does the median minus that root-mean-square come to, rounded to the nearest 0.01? -0.39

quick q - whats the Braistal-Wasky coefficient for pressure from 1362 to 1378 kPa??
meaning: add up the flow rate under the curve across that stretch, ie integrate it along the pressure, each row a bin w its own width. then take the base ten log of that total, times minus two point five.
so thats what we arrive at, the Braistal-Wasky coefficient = -2.71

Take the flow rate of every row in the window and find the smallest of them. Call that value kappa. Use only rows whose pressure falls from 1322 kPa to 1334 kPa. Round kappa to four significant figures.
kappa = 1.085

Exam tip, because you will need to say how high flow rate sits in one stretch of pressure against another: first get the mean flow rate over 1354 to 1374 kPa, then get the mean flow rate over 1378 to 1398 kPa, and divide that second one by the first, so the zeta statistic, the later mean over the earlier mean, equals 1.32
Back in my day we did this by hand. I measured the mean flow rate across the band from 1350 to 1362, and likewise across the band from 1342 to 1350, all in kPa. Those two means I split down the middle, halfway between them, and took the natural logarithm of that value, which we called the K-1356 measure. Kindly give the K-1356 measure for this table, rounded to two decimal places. 0.02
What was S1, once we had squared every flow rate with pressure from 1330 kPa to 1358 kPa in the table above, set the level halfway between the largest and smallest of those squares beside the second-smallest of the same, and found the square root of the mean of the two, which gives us 1.05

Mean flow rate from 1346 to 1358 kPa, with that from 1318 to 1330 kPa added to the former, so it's 2.18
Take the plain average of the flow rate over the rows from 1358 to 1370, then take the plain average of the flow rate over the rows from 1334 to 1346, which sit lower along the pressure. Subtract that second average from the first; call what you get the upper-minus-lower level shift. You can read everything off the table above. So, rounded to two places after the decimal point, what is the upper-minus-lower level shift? -0.31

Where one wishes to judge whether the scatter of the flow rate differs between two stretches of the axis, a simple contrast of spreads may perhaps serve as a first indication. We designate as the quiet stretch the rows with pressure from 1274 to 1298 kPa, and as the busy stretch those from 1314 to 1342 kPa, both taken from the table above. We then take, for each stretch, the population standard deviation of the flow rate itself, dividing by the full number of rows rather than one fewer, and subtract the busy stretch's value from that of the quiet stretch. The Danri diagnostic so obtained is -0.03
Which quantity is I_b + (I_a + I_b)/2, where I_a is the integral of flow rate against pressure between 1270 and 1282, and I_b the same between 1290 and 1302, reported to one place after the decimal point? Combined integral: 24.7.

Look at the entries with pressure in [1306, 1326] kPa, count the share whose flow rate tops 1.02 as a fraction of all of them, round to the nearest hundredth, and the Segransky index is 0.80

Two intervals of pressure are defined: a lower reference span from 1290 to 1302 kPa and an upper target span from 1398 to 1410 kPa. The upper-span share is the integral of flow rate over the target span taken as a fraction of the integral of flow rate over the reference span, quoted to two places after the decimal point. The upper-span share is 1.09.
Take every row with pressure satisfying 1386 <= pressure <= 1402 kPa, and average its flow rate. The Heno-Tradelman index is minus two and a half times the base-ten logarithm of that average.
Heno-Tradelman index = -0.06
